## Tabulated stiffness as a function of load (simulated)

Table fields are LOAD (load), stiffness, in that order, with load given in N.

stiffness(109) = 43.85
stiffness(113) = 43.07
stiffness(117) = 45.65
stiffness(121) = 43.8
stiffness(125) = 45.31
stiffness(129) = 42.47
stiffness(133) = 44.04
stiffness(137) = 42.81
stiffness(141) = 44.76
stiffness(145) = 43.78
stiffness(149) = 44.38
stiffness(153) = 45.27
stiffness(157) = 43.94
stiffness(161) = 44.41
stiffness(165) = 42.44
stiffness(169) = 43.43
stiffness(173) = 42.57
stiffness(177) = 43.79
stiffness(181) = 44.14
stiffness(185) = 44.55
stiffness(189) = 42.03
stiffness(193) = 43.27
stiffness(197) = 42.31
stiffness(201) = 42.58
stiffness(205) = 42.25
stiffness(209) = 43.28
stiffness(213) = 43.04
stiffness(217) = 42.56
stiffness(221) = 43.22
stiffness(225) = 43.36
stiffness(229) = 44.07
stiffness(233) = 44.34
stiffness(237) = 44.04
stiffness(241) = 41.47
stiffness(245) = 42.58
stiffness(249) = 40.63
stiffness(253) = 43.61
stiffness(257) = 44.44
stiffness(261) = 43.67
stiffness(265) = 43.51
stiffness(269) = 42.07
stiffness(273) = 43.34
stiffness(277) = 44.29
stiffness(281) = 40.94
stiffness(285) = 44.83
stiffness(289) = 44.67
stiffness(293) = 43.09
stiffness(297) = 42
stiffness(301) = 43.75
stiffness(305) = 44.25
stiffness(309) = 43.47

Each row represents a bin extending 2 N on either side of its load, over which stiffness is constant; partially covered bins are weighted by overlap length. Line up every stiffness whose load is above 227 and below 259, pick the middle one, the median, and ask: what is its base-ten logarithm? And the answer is 1.64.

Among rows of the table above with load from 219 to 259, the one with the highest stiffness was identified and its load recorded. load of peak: 257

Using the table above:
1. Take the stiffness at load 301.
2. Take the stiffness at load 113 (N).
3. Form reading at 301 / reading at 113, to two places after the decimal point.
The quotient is 1.02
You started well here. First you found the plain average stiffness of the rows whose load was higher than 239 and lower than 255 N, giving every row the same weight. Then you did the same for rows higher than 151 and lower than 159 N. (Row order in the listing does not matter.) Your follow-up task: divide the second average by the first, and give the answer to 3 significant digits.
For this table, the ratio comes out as 1.06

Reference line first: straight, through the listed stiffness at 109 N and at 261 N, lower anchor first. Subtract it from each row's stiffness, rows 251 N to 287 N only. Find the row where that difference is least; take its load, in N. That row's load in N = 281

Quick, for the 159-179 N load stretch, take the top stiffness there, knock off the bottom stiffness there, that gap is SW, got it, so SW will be 1.97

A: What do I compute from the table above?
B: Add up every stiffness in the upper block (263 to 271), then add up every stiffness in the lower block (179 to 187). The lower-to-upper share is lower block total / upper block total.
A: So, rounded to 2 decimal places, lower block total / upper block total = 1.04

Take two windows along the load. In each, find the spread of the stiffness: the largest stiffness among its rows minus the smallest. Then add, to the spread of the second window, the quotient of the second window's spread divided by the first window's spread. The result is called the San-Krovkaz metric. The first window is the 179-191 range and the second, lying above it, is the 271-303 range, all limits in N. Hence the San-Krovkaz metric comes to 5.4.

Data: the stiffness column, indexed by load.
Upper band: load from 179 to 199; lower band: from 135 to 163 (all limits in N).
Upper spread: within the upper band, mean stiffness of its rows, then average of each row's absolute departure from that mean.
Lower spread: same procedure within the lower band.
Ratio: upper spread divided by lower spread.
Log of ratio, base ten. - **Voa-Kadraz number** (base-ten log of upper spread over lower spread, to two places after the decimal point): 0.17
